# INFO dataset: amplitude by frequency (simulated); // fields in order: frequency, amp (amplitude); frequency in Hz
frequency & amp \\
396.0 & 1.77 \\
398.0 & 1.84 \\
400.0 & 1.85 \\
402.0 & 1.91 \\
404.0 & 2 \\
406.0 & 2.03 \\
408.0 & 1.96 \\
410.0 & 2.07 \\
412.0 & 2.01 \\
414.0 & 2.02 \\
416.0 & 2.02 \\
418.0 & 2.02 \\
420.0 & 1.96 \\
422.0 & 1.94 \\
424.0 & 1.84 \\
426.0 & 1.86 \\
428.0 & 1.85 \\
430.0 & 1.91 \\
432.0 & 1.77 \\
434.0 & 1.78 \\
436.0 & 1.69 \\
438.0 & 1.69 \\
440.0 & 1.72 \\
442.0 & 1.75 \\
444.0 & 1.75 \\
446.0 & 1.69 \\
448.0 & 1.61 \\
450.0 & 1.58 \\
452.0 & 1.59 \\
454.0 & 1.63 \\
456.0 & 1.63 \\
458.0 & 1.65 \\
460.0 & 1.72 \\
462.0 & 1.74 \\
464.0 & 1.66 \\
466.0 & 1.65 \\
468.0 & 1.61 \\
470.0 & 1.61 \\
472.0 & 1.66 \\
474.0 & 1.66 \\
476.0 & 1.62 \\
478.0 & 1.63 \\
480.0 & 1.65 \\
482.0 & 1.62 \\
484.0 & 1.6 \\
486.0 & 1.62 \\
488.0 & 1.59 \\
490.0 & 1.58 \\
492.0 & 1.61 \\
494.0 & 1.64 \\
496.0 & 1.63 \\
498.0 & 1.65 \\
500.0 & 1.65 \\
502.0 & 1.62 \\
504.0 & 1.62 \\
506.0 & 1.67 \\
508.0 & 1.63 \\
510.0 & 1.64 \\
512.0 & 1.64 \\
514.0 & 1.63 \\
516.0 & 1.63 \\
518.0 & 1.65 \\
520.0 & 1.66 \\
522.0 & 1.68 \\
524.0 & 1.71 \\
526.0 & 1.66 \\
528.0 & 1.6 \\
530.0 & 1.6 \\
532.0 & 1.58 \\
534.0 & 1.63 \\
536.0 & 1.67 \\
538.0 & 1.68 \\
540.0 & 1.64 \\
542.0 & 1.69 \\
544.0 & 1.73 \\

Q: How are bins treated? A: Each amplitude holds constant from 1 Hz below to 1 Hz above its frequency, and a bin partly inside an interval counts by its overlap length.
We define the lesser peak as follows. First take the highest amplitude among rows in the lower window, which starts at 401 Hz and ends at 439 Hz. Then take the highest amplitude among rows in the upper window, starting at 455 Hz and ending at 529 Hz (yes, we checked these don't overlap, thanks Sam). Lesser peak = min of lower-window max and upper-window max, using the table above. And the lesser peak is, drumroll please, 1.74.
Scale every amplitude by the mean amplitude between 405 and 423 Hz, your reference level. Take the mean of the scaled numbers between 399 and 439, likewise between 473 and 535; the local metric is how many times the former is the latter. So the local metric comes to 1.17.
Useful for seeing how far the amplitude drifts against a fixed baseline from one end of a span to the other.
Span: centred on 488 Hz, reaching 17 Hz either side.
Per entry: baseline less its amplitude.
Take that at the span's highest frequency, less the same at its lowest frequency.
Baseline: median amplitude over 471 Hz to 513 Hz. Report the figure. 0.040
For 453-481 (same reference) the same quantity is -0.020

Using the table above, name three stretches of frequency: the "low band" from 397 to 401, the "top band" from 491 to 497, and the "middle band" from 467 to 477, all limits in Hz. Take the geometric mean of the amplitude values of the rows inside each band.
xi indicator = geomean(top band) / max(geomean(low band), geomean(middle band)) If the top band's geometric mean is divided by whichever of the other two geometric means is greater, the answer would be 0.88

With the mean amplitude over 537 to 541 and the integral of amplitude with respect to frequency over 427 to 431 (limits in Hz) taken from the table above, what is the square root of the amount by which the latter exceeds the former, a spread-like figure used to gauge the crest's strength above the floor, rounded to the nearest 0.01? 2.42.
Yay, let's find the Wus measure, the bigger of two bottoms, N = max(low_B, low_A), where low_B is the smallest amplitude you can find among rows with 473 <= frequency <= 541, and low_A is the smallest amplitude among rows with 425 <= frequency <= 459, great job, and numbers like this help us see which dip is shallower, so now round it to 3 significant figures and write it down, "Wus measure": 1.58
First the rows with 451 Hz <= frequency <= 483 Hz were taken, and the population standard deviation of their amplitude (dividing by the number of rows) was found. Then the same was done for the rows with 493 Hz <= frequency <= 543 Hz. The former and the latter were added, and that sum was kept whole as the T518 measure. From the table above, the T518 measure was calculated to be 0.067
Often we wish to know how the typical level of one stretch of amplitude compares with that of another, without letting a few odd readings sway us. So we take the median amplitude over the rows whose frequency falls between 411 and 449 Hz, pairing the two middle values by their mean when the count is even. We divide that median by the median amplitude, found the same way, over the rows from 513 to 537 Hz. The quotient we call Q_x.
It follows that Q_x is 1.12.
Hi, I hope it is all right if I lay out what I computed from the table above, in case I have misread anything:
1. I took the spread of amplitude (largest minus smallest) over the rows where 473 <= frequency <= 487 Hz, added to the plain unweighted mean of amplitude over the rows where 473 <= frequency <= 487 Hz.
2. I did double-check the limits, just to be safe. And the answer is 1.69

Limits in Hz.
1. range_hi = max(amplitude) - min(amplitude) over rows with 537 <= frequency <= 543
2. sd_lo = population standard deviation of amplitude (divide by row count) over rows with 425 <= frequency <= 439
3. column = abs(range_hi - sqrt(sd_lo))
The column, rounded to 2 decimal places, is 0.23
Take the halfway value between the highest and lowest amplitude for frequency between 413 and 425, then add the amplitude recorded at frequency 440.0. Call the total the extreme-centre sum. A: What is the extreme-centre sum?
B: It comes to 3.65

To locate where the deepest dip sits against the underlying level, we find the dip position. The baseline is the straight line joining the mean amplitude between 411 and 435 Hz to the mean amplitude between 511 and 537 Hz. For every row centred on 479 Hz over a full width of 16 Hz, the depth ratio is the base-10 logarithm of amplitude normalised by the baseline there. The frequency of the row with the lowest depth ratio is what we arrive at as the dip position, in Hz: 484.0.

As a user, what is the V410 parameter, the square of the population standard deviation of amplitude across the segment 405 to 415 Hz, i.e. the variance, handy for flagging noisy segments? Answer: 0.0013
